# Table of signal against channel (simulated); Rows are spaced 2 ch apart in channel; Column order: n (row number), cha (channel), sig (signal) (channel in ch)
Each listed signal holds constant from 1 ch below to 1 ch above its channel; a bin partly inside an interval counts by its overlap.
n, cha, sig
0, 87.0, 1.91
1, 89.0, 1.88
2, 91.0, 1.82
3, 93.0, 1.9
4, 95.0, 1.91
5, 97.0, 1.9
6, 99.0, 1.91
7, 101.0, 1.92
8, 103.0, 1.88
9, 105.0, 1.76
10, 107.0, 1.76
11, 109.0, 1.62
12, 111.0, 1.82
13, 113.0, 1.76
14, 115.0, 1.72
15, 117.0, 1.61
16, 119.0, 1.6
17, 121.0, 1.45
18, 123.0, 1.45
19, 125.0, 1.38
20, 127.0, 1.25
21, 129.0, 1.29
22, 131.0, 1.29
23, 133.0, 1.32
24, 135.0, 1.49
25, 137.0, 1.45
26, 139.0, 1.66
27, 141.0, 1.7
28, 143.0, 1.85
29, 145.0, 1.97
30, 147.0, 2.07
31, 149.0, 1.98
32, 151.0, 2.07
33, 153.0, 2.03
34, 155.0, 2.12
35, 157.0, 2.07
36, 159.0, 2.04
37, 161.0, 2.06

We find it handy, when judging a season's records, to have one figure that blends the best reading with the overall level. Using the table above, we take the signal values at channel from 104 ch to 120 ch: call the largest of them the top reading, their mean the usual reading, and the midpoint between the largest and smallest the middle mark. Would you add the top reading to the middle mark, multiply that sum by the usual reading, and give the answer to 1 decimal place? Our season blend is 6.0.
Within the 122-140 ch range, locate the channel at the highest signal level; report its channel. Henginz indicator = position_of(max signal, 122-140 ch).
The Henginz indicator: 139.0 ch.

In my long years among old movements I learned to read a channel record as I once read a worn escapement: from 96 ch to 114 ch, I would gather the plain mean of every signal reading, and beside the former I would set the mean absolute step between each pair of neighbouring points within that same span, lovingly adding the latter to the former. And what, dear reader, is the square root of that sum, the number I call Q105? 1.37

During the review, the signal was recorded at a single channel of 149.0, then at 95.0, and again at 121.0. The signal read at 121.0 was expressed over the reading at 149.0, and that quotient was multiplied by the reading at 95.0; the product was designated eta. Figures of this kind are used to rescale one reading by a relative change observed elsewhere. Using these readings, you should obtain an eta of 1.40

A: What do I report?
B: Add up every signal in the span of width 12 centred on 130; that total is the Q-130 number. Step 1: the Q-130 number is 8.0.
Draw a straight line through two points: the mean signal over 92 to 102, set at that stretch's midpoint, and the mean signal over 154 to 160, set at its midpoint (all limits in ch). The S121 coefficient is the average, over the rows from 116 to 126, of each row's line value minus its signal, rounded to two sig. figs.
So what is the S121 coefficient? 0.48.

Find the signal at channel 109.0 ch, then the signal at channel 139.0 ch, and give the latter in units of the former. 1.02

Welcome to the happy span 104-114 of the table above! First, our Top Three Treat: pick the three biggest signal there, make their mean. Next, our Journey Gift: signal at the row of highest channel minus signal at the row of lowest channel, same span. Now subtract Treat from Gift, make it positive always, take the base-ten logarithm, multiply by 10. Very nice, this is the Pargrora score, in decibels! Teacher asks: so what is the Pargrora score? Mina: 2.5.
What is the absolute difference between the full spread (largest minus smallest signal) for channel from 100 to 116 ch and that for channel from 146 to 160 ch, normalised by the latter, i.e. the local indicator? 1.1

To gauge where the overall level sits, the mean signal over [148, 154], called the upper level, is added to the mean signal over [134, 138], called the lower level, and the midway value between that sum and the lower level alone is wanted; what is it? 2.48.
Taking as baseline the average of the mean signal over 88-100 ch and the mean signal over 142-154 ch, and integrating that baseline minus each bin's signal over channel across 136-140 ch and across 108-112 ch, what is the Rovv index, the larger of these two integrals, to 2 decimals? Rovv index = 1.54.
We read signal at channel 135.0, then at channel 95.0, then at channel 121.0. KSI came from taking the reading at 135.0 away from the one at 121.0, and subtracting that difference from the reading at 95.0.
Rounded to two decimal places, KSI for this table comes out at 1.95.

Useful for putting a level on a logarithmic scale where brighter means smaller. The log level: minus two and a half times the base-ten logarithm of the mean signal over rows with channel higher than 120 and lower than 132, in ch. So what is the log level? -0.33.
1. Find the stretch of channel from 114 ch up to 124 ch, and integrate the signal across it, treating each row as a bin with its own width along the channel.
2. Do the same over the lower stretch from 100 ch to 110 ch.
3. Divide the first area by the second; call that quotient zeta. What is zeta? 0.88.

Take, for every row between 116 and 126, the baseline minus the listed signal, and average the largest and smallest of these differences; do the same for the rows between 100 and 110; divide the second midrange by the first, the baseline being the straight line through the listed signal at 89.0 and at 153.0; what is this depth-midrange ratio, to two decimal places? 0.32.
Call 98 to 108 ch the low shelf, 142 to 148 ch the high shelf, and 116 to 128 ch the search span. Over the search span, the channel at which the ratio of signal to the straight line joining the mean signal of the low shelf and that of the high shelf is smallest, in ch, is 127.0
